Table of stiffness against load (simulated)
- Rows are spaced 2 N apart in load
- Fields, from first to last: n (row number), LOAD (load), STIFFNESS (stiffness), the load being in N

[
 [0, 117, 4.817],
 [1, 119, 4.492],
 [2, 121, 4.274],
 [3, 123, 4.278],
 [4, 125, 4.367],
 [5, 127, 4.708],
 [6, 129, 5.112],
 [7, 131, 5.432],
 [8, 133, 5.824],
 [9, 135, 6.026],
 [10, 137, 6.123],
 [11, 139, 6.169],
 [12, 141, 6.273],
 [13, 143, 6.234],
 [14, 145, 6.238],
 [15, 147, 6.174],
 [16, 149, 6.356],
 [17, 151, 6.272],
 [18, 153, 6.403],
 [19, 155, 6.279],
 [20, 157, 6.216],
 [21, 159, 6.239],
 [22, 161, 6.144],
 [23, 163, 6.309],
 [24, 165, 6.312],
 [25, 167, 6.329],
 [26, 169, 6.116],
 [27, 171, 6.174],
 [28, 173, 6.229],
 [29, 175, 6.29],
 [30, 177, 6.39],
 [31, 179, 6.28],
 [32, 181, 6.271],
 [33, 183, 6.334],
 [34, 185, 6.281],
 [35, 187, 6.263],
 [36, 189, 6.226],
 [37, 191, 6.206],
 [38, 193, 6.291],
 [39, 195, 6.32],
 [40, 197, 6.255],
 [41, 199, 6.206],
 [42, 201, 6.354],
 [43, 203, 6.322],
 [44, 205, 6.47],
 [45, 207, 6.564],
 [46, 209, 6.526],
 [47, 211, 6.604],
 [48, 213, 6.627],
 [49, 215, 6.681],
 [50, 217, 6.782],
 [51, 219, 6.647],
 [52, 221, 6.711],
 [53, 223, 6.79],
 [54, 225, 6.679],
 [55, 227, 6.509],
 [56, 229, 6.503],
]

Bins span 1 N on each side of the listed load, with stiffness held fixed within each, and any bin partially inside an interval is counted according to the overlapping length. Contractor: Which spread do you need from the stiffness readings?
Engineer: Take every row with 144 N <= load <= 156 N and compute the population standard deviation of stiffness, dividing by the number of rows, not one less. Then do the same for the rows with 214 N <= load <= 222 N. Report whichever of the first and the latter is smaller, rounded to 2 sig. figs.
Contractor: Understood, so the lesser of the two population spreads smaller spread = 0.050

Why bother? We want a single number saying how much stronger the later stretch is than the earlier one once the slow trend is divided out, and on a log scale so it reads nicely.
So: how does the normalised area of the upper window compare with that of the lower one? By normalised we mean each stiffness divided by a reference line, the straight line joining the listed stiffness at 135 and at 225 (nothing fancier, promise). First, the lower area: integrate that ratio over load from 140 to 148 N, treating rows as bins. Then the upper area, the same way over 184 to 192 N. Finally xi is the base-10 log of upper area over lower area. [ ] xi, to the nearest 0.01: -0.02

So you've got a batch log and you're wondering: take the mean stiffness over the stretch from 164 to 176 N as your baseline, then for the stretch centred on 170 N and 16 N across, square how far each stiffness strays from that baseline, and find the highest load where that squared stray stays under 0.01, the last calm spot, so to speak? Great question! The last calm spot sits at 175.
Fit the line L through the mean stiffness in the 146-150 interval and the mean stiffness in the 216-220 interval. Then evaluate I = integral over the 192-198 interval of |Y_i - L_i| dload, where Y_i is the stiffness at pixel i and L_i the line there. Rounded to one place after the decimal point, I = 1.7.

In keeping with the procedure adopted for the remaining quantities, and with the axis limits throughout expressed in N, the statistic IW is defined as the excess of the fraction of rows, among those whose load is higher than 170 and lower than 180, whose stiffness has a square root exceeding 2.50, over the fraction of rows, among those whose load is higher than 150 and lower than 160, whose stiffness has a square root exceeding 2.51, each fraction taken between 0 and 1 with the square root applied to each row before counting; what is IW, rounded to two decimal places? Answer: 0.40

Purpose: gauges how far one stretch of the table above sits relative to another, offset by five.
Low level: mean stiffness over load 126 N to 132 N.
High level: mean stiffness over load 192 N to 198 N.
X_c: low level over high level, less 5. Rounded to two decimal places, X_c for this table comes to -4.19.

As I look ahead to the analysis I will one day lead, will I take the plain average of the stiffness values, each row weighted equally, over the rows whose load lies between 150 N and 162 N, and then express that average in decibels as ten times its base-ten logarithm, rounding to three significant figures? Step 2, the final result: 7.96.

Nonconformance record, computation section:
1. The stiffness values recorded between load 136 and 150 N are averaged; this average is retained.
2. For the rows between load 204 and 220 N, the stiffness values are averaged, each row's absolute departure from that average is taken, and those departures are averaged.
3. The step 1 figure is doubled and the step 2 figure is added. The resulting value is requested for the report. 12.5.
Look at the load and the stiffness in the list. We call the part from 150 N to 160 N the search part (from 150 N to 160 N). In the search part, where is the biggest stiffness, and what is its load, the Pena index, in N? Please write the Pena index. 153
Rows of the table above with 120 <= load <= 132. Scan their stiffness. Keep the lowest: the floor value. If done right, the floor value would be 4.274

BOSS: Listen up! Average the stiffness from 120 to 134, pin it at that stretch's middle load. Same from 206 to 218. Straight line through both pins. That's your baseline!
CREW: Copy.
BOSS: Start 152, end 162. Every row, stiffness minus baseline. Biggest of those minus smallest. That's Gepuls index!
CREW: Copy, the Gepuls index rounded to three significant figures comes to 0.426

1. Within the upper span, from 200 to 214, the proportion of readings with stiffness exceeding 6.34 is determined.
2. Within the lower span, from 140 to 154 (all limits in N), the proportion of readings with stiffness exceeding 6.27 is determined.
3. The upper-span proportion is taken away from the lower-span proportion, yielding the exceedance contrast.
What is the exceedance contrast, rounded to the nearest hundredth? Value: -0.29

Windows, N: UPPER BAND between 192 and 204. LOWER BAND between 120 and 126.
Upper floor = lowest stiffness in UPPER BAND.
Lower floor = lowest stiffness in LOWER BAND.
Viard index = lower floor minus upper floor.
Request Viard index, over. -1.9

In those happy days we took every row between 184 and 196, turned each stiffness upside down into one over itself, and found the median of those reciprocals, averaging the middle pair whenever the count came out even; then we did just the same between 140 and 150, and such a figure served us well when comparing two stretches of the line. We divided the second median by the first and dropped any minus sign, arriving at 1.01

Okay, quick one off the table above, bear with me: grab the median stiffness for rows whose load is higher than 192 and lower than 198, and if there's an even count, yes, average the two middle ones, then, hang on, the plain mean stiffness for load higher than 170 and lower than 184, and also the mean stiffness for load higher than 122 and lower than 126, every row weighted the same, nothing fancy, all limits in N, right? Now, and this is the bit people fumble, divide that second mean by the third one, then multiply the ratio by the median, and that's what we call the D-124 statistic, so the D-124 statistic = 9.1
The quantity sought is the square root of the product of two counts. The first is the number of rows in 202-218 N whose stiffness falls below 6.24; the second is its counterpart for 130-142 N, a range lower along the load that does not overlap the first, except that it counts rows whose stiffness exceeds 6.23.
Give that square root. 0.0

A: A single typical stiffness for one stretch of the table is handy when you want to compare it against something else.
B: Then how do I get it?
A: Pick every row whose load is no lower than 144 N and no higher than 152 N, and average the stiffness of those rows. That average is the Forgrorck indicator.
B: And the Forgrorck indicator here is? 6.260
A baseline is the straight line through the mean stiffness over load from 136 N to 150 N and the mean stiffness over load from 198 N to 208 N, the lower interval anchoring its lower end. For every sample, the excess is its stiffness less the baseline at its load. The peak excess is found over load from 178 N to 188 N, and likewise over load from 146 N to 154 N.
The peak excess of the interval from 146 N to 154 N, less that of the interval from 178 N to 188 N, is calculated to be 0.15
